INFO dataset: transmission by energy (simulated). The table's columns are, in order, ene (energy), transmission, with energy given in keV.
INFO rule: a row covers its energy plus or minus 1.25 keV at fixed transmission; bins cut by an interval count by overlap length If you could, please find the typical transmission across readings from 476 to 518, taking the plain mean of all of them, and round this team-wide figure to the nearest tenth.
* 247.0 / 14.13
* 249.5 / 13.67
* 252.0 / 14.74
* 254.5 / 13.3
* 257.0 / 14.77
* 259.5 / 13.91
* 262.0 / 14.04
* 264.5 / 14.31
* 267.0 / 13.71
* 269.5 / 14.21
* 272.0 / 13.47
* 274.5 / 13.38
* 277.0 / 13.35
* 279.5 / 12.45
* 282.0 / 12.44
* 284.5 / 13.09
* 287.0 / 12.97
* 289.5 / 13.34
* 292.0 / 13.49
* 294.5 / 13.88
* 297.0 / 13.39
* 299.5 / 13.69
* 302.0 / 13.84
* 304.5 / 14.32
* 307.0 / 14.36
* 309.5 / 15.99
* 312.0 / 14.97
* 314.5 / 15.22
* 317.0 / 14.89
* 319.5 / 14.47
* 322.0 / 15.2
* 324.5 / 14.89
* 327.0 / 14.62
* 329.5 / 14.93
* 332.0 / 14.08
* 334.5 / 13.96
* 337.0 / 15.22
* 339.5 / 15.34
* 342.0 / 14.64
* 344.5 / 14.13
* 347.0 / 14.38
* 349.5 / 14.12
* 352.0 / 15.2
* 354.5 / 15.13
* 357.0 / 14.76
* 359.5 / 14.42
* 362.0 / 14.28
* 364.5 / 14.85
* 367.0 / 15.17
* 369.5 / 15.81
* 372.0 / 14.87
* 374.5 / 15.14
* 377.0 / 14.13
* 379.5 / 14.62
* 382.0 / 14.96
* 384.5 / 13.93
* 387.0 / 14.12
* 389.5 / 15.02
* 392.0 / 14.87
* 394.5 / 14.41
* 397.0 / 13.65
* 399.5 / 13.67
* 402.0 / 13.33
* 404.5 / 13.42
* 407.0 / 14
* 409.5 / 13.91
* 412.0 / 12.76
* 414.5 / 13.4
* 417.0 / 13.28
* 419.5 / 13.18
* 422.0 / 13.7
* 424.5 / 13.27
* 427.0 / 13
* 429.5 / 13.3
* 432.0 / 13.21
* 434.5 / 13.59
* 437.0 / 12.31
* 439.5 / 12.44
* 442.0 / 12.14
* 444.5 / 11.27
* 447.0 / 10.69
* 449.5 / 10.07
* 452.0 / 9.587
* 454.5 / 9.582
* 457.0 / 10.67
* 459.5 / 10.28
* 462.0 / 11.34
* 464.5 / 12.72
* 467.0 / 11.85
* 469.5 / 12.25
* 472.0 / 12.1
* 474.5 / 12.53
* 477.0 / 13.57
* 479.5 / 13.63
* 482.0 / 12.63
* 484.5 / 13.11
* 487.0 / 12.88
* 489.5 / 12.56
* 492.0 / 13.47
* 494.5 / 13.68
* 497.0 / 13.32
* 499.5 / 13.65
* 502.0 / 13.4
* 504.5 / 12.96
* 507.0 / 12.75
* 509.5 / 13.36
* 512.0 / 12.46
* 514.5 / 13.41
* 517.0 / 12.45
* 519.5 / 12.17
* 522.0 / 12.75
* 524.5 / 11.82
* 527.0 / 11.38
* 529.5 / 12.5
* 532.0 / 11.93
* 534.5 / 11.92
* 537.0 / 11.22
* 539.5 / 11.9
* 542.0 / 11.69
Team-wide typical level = 13.1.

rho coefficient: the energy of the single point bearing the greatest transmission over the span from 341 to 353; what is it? 352.0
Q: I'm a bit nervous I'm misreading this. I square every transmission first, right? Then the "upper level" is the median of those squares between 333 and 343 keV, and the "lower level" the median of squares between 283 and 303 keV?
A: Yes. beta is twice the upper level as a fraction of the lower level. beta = 2.5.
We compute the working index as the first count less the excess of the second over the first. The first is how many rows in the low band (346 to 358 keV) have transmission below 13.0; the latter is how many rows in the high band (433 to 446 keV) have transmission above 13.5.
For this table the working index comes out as -1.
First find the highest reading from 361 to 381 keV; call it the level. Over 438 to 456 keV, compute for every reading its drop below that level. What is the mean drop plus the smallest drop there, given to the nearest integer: 8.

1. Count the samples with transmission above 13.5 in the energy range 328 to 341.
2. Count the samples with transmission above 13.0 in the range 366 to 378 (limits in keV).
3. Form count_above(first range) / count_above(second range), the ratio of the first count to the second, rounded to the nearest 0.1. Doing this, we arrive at 1.0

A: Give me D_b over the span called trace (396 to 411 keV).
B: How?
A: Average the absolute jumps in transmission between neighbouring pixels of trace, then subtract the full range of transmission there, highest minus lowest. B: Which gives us -0.4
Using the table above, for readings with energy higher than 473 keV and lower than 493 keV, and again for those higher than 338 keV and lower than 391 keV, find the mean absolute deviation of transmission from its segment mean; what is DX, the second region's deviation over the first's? 1.0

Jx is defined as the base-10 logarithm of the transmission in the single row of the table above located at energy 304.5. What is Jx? 1.16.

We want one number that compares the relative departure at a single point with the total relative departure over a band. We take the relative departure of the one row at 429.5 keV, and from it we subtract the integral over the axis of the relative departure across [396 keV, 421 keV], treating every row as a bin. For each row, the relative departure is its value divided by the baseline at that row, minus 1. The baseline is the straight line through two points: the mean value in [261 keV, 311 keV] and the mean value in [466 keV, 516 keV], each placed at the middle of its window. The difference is -0.36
